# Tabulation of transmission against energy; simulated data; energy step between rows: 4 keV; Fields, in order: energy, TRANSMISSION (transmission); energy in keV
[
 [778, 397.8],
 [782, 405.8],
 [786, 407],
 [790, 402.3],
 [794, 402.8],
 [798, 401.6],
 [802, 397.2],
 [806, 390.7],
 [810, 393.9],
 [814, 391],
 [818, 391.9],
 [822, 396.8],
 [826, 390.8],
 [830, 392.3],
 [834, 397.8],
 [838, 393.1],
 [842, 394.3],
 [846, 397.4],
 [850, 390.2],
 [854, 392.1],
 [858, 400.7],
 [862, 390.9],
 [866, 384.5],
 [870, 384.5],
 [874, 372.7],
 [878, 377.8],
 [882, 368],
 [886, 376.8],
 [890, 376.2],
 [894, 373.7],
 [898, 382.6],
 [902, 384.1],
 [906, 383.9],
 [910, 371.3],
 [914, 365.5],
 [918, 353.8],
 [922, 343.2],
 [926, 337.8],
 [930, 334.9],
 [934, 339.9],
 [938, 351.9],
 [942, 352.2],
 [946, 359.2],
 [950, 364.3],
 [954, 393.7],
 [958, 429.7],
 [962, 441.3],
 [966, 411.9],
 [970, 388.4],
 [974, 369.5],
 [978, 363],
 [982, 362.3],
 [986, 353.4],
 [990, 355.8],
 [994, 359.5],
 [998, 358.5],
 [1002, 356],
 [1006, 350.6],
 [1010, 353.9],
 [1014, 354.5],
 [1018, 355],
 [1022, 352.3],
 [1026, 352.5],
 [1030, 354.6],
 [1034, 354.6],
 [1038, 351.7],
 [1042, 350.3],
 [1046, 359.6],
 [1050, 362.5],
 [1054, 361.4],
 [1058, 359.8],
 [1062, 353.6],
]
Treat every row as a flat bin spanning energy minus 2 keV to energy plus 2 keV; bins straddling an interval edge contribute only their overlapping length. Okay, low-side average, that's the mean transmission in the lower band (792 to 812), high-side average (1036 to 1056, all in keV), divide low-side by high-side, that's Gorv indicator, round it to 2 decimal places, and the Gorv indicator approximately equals 1.11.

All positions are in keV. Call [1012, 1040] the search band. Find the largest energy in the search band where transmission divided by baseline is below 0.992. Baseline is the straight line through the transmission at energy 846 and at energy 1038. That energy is 1022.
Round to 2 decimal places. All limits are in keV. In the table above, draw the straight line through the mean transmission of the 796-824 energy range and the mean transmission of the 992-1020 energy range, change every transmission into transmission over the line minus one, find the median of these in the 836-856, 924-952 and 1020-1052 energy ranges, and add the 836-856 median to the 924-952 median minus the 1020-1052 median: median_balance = -0.04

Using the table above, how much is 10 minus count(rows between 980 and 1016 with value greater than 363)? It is 10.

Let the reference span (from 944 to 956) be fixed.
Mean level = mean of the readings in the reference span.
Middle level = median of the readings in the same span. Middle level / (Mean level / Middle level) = 356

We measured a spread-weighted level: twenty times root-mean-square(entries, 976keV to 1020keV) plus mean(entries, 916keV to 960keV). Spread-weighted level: 7492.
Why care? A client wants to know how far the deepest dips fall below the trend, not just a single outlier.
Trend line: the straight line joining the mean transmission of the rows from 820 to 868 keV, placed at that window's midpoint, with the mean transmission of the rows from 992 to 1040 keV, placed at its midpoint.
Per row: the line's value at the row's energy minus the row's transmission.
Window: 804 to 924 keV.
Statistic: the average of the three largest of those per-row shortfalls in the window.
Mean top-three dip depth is 24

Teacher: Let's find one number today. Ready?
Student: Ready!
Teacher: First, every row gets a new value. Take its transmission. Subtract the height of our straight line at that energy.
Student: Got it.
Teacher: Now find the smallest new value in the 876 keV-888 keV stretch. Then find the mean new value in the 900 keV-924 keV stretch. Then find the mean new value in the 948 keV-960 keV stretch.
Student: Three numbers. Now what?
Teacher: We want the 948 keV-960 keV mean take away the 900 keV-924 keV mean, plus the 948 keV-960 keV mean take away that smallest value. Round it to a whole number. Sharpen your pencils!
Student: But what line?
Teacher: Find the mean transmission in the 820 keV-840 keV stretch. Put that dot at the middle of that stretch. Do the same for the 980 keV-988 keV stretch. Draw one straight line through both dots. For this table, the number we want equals 84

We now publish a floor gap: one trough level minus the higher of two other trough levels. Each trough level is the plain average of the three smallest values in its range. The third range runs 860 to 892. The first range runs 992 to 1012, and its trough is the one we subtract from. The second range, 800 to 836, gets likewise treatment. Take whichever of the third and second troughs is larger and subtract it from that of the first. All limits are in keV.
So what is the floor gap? -37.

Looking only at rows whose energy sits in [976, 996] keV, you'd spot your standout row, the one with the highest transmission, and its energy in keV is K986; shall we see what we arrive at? 978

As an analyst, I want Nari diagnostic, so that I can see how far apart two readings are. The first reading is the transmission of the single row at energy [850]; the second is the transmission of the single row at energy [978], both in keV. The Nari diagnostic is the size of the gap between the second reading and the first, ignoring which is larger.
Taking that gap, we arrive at 27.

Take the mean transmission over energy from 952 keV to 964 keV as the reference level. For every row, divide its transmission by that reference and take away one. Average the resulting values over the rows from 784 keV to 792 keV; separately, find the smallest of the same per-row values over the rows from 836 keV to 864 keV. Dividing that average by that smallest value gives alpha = 0.54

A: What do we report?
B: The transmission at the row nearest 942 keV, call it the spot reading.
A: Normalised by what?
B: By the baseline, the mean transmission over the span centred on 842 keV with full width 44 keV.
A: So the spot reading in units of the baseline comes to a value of 0.893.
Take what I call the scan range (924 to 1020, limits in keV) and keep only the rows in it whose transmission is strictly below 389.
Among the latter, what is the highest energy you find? 1018 keV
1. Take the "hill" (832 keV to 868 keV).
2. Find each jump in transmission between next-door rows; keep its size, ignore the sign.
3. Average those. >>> 5.4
